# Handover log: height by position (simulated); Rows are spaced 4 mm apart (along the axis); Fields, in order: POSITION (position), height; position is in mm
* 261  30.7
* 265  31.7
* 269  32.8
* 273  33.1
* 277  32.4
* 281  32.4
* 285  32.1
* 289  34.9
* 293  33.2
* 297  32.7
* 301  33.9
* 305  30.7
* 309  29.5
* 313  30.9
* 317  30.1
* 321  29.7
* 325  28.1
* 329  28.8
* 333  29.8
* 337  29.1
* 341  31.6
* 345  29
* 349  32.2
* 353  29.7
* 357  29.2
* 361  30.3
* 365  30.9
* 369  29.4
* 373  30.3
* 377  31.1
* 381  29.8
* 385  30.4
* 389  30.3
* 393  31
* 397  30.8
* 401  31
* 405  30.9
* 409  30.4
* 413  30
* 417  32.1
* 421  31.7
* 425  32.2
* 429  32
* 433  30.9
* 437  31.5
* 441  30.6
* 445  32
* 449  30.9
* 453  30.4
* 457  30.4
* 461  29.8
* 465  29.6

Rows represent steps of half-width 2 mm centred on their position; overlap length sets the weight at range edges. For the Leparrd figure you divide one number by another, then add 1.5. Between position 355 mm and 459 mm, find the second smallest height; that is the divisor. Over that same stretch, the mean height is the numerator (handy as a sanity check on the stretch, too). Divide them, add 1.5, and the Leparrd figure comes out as 2.55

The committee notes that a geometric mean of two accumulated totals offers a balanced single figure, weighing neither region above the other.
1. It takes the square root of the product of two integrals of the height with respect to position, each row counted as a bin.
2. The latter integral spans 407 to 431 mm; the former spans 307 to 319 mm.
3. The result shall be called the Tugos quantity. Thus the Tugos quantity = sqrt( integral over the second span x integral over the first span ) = 522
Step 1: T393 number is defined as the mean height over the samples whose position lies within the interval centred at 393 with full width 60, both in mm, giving 30.7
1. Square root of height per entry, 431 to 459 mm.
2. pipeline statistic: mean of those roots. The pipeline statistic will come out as 5.56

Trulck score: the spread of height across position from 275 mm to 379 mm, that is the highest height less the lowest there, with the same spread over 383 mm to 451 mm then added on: 9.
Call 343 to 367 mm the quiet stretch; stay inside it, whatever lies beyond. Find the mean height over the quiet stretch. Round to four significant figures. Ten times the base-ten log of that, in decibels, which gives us 14.80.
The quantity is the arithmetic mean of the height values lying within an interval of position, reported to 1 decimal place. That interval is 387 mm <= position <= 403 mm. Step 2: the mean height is 30.8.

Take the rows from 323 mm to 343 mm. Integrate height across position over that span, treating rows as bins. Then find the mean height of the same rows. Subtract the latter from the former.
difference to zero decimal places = 560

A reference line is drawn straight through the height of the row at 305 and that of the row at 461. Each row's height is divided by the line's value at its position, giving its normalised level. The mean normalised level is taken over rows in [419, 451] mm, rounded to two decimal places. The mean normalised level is 1.05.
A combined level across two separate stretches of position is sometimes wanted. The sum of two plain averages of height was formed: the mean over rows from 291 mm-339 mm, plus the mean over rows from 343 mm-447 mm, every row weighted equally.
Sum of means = 61.3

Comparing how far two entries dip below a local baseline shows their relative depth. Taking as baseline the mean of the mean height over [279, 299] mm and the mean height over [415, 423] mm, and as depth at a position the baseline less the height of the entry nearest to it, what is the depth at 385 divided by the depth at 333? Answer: 0.78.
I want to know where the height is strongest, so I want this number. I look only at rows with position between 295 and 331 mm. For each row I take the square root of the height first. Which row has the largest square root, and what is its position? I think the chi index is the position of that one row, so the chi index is 301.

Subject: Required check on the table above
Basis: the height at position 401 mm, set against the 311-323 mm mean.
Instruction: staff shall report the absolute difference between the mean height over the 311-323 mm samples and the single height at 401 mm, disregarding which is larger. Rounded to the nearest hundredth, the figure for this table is 0.77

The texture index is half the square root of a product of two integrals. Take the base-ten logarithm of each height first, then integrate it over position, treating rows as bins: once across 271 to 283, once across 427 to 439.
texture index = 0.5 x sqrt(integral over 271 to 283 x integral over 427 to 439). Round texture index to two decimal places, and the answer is 9.03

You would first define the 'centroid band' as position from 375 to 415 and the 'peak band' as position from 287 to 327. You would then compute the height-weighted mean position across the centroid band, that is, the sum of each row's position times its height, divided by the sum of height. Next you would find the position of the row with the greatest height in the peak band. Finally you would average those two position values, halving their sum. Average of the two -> 342.0 mm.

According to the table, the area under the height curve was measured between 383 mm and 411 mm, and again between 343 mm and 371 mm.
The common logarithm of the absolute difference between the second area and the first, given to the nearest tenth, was 1.2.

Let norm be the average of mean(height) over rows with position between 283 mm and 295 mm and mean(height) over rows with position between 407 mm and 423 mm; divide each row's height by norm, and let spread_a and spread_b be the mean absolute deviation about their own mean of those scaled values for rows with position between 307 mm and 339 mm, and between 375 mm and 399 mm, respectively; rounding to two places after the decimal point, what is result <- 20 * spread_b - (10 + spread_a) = -9.77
